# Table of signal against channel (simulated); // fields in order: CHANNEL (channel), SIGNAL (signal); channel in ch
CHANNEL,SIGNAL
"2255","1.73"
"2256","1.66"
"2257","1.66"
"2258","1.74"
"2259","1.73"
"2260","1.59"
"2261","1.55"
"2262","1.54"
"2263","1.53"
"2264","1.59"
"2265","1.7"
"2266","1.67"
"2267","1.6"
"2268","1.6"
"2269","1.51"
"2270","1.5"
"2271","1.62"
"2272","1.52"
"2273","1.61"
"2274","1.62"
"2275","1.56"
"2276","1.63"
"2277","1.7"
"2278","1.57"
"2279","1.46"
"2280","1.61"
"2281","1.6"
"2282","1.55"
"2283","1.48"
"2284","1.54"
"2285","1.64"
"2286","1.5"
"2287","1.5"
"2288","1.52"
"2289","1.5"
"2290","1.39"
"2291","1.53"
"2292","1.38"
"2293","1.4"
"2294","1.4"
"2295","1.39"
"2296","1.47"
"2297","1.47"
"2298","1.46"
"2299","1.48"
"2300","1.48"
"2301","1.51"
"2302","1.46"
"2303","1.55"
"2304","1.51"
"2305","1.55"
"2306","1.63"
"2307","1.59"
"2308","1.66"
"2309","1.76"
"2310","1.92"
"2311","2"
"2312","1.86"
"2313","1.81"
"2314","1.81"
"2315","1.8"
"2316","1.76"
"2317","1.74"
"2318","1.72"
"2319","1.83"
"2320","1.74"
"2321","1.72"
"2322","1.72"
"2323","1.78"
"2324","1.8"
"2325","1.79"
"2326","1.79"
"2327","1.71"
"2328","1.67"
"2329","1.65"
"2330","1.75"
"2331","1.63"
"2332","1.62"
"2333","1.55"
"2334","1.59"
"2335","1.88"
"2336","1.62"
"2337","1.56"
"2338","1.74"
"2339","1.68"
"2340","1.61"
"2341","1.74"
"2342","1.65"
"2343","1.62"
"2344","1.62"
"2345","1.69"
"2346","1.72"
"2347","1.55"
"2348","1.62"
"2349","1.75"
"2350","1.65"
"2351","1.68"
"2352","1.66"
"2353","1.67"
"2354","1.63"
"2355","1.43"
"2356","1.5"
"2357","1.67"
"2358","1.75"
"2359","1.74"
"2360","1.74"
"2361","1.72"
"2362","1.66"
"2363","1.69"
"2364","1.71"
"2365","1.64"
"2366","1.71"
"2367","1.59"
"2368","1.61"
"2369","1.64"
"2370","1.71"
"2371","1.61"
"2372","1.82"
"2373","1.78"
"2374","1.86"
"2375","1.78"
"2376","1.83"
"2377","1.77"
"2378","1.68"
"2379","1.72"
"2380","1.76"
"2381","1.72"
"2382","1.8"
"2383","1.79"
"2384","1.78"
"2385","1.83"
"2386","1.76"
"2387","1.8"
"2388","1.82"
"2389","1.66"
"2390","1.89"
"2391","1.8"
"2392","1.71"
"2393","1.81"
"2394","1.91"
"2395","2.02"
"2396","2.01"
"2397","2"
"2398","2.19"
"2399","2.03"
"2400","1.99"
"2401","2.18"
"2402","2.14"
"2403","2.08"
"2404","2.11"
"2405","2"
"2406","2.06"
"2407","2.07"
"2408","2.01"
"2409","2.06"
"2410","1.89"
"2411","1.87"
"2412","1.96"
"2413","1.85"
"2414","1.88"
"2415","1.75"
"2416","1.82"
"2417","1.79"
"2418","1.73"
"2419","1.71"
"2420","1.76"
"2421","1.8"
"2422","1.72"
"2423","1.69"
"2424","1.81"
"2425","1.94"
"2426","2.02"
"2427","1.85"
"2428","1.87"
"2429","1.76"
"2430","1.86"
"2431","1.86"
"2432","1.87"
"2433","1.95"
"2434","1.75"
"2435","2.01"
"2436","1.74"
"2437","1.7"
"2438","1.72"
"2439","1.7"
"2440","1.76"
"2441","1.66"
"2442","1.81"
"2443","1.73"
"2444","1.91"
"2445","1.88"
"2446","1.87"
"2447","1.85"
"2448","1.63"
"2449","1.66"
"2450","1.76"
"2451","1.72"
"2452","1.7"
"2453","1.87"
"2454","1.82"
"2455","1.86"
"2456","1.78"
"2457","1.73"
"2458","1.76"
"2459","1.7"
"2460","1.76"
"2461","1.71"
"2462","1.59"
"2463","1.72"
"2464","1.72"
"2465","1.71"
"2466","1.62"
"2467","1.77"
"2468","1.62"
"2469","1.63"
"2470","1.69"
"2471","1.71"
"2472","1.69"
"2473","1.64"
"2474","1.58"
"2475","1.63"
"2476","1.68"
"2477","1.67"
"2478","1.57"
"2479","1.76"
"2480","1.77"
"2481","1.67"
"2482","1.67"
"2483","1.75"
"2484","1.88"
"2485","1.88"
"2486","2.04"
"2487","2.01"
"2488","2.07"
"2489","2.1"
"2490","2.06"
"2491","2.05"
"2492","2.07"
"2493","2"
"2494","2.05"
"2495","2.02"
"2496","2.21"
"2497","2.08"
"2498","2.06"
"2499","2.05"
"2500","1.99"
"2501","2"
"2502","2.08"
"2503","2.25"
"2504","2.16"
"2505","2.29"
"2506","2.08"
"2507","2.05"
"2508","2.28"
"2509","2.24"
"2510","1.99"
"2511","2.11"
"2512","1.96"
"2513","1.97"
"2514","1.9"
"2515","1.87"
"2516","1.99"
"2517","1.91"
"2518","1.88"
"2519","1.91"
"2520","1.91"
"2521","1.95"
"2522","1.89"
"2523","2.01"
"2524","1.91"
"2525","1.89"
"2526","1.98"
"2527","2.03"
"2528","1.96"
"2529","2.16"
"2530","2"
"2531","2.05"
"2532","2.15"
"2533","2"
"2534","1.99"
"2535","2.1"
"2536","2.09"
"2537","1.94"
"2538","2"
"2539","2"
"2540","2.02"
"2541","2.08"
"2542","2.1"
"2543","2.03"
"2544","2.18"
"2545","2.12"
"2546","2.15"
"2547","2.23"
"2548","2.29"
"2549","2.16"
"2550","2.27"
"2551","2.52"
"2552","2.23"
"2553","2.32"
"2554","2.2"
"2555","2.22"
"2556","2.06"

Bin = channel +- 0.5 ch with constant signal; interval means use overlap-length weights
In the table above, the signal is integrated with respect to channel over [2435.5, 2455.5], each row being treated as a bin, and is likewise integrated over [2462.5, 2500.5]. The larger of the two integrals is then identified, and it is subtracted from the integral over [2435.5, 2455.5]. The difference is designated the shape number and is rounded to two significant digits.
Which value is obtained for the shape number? -35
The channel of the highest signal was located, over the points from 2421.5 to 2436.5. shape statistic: 2426 ch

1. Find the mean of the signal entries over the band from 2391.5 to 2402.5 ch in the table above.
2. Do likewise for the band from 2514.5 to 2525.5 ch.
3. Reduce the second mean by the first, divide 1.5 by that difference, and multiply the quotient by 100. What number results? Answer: -1897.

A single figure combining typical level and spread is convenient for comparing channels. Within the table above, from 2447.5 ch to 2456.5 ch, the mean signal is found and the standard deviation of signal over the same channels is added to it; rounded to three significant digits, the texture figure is 1.84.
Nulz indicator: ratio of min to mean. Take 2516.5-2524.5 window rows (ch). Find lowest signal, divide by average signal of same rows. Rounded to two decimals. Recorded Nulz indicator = 0.98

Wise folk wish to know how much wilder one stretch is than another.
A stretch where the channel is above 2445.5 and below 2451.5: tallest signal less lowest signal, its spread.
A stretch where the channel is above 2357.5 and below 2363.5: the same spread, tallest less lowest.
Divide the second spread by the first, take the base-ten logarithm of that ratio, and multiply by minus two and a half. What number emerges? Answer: 1.1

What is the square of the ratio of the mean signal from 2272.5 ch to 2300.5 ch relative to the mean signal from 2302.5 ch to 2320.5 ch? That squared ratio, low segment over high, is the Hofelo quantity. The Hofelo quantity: 0.76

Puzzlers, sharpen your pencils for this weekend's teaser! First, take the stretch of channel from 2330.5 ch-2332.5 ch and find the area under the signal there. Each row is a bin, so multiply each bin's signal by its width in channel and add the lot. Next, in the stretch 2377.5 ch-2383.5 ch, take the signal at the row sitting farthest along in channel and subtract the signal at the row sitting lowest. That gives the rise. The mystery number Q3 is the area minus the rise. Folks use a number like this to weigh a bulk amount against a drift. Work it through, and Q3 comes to 3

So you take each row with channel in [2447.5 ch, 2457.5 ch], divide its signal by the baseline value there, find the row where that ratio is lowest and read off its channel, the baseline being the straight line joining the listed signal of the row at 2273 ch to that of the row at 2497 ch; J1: 2448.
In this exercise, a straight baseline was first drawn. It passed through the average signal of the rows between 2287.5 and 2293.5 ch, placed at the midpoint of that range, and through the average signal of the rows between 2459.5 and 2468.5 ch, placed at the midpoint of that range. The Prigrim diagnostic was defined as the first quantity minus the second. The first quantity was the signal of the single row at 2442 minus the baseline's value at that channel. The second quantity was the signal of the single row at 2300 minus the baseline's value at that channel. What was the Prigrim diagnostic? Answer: 0.14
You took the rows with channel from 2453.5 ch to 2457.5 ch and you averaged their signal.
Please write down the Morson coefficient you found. 1.80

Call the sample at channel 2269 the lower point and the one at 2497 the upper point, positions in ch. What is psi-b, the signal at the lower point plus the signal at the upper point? 3.59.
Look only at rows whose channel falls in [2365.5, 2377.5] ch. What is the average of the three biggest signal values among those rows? 1.84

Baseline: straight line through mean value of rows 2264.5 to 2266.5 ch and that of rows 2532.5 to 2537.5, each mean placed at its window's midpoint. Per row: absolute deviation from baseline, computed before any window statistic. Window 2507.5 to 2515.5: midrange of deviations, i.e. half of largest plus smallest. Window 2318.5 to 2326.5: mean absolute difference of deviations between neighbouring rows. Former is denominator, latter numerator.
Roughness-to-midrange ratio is 0.13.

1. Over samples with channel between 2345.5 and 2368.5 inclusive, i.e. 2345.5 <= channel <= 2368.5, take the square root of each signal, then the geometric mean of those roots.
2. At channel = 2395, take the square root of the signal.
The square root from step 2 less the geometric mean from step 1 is 0.14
